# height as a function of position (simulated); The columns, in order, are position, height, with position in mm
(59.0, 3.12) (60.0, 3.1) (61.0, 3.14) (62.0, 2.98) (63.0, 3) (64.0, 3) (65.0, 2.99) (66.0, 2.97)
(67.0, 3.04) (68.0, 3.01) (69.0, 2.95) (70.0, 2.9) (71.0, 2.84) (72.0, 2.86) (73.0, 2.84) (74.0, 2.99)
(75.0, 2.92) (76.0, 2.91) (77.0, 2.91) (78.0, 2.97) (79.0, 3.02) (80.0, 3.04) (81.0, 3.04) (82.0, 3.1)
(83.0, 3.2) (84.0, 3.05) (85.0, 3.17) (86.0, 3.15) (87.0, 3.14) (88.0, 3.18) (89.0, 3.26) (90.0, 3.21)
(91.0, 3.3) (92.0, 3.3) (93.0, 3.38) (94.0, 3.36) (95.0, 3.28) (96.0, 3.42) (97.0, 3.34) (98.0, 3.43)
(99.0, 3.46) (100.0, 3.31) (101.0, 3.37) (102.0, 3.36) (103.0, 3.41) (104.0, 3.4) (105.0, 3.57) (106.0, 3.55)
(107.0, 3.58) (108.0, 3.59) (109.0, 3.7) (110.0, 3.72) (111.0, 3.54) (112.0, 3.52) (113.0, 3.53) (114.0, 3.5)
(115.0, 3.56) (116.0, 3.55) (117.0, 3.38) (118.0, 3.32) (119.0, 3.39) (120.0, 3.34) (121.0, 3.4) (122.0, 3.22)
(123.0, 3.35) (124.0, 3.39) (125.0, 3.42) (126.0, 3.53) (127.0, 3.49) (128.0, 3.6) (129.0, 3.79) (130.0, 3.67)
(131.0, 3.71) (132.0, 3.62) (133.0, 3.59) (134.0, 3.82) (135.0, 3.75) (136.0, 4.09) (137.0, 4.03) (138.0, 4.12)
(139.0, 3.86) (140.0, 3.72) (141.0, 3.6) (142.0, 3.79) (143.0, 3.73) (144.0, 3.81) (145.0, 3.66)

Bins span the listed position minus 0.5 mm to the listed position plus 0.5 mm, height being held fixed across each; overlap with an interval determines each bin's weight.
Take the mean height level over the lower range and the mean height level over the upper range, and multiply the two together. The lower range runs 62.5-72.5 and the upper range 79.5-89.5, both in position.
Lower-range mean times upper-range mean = 9.3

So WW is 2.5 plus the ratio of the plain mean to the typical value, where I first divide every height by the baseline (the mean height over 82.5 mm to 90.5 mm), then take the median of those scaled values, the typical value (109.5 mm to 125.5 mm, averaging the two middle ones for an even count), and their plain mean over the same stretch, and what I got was 3.51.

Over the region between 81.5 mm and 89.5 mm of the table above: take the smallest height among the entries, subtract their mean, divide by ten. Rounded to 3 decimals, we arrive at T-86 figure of -0.011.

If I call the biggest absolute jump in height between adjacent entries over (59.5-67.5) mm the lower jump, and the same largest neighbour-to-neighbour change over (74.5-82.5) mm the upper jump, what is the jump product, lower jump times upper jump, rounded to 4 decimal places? 0.0096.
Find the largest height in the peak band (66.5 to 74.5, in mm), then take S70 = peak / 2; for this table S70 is 1.52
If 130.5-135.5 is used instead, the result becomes 1.91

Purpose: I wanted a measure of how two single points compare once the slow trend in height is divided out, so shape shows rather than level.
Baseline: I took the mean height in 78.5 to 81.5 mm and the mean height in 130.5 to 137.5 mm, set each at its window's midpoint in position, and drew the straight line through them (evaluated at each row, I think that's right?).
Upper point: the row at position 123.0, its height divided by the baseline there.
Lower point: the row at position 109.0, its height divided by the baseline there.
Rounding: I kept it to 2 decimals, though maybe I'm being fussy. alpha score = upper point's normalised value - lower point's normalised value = -0.15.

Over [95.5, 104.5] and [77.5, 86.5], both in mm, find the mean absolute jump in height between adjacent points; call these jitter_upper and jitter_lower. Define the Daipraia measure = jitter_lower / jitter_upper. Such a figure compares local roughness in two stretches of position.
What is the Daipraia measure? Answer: 1.1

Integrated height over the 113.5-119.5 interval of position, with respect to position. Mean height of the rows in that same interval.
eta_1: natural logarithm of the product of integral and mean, 4.27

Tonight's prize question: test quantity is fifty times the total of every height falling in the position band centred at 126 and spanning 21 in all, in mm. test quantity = 3721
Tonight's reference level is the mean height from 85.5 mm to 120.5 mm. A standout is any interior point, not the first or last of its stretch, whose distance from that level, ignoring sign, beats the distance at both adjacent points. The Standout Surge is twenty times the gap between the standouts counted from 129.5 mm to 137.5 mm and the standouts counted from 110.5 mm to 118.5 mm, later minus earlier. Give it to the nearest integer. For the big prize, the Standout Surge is 20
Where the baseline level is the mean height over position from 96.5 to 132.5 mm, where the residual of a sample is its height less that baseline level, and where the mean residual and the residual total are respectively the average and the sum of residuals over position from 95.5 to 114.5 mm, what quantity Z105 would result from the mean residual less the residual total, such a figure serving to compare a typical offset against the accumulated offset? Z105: 0.0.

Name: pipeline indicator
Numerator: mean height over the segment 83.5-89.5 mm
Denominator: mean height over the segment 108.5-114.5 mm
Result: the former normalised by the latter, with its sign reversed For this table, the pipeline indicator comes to -0.88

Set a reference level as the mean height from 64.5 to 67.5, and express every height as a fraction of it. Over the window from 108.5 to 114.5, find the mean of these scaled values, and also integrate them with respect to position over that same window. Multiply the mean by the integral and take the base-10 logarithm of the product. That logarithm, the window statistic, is 0.93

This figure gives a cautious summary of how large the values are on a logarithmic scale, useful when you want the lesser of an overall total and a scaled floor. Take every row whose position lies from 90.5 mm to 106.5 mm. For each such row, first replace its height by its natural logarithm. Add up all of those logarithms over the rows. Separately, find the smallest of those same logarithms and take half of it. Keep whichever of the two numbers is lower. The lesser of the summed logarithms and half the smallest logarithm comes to 0.59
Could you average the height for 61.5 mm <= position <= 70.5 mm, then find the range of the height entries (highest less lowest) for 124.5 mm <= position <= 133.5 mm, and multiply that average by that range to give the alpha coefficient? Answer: 1.10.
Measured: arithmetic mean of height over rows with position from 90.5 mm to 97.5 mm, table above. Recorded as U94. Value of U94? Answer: 3.34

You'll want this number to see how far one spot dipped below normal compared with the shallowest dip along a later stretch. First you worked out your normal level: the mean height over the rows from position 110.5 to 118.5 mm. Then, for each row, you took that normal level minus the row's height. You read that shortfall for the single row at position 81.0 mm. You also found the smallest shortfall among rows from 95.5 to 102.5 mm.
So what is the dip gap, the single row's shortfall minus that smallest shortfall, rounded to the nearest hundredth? 0.42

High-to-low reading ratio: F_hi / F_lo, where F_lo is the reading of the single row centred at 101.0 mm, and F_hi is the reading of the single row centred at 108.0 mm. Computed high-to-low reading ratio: 1.07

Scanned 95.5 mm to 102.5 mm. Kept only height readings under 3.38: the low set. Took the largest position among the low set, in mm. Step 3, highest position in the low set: 102.0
